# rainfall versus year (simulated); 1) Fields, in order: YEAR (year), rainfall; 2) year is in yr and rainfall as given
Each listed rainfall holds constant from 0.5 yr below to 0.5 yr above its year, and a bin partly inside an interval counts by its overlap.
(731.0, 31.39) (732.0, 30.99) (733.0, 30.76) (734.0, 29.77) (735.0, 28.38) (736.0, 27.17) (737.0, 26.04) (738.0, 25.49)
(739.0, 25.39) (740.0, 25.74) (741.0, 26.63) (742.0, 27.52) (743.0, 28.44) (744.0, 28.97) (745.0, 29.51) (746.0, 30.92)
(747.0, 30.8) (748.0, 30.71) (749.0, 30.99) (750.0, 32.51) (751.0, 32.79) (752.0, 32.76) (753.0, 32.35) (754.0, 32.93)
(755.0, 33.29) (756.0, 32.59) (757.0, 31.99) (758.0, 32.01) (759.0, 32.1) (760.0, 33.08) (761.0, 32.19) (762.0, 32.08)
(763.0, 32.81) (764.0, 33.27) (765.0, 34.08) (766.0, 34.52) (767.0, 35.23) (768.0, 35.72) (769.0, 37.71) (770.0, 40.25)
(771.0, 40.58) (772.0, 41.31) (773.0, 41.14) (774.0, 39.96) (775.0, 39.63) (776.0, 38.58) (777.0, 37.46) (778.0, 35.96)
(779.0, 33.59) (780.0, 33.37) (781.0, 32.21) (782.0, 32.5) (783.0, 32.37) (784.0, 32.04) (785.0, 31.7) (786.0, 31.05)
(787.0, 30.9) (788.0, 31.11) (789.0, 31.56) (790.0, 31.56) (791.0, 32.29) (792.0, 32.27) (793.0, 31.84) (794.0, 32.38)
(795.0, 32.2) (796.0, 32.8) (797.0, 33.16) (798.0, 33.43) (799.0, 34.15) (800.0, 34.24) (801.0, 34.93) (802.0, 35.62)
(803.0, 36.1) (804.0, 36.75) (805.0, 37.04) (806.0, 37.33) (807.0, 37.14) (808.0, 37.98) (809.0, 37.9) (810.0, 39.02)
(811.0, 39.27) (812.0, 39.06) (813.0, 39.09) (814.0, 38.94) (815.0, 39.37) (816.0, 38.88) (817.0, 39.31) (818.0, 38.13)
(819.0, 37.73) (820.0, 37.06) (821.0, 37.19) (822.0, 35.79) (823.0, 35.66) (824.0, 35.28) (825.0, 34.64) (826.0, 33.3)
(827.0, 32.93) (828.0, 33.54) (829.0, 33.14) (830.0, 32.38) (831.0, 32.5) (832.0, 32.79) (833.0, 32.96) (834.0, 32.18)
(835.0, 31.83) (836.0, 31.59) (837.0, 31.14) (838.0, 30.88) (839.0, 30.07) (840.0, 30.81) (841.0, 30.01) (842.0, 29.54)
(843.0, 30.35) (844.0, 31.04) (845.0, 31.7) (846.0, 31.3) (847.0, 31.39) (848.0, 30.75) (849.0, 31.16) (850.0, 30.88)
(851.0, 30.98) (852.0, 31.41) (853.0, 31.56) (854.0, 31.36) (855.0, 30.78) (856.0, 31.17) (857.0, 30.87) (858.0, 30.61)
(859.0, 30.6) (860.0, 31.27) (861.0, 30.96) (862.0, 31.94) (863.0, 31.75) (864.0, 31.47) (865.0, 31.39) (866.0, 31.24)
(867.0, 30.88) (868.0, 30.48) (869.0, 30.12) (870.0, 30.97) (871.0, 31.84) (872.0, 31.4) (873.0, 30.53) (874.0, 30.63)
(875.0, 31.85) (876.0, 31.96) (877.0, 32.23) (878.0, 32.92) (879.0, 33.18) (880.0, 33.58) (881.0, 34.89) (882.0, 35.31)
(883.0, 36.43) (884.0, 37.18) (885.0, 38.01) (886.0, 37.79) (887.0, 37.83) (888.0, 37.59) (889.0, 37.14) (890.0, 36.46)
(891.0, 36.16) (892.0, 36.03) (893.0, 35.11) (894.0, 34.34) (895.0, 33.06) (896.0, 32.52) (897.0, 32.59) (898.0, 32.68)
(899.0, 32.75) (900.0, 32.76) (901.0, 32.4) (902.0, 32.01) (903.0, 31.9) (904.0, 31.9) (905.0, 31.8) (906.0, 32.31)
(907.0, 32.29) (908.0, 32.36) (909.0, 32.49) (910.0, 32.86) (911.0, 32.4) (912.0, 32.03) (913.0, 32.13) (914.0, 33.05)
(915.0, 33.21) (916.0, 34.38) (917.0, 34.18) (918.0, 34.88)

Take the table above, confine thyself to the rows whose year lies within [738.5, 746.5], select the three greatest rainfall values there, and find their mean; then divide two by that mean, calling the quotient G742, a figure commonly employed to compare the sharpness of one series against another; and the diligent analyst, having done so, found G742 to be 0.0671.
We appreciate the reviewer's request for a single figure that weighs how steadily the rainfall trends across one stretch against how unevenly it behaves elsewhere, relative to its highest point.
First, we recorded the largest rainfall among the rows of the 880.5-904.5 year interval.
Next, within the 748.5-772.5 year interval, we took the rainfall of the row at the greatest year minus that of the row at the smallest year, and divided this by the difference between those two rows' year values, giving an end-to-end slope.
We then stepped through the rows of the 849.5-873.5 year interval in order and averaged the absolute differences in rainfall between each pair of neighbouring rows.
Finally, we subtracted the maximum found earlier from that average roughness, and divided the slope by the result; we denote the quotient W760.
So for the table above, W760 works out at -0.012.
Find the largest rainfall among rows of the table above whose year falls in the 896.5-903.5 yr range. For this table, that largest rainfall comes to 32.76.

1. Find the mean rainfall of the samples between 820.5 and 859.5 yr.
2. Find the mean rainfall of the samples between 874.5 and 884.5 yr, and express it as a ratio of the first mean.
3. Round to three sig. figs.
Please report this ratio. 1.06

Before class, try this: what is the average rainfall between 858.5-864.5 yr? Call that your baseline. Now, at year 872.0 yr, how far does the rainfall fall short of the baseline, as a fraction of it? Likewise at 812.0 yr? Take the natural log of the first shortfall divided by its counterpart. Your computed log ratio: -4.7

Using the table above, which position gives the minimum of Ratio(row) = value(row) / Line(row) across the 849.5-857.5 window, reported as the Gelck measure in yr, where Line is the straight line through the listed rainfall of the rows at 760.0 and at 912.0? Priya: 855.0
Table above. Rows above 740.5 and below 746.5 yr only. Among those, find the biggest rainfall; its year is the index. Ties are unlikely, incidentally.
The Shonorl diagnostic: 746.0 yr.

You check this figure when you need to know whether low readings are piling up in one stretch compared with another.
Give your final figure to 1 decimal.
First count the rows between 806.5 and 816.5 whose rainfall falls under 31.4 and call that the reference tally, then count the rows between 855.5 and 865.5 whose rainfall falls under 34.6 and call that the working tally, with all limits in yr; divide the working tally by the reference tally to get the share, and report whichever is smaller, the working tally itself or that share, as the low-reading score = 10.0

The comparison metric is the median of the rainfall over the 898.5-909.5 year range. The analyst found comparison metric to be 32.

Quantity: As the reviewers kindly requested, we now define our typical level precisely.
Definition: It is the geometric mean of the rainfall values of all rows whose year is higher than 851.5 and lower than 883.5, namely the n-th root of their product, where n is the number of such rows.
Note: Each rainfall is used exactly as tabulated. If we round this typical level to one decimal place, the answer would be 31.8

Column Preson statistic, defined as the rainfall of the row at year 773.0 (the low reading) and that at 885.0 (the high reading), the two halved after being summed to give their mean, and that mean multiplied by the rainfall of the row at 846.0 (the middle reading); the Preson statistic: 1239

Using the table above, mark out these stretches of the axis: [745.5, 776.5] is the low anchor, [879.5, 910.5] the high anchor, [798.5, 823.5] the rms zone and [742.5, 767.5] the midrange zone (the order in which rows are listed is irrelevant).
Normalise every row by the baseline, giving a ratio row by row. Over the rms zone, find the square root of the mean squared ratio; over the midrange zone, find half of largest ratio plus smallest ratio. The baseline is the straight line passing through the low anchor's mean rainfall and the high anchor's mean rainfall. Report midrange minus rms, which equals -0.16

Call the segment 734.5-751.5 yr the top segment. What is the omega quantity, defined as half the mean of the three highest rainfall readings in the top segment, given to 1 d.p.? 16.0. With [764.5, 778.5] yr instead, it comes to 20.5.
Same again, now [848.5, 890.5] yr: 18.9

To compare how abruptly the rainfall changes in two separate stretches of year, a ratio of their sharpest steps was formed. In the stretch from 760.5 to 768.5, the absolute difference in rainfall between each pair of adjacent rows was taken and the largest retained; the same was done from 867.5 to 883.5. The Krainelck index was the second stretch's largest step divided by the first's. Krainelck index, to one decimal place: 1.6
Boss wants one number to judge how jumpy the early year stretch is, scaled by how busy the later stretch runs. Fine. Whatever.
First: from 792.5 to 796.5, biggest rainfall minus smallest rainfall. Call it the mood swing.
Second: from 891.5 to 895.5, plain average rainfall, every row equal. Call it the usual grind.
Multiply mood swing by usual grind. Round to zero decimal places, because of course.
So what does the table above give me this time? 33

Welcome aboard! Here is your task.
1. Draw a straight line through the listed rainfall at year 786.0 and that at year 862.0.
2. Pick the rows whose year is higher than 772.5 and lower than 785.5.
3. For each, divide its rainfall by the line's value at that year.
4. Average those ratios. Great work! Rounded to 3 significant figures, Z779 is 1.14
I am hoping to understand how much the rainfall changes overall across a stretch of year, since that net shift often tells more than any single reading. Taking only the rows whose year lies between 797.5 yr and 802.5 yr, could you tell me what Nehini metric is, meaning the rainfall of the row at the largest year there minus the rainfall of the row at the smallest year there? 2.2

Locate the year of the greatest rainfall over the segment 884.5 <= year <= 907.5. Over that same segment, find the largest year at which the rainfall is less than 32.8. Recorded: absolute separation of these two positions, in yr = 22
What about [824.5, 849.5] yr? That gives 24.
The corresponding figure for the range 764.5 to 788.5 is 16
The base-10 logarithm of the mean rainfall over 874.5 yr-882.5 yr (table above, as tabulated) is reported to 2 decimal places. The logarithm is 1.52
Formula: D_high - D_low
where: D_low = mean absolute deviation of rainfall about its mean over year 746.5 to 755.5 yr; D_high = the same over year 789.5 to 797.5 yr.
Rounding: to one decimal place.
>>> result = -0.5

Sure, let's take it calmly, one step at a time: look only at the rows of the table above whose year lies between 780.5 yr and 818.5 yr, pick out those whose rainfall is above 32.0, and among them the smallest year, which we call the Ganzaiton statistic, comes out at 781.0 yr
